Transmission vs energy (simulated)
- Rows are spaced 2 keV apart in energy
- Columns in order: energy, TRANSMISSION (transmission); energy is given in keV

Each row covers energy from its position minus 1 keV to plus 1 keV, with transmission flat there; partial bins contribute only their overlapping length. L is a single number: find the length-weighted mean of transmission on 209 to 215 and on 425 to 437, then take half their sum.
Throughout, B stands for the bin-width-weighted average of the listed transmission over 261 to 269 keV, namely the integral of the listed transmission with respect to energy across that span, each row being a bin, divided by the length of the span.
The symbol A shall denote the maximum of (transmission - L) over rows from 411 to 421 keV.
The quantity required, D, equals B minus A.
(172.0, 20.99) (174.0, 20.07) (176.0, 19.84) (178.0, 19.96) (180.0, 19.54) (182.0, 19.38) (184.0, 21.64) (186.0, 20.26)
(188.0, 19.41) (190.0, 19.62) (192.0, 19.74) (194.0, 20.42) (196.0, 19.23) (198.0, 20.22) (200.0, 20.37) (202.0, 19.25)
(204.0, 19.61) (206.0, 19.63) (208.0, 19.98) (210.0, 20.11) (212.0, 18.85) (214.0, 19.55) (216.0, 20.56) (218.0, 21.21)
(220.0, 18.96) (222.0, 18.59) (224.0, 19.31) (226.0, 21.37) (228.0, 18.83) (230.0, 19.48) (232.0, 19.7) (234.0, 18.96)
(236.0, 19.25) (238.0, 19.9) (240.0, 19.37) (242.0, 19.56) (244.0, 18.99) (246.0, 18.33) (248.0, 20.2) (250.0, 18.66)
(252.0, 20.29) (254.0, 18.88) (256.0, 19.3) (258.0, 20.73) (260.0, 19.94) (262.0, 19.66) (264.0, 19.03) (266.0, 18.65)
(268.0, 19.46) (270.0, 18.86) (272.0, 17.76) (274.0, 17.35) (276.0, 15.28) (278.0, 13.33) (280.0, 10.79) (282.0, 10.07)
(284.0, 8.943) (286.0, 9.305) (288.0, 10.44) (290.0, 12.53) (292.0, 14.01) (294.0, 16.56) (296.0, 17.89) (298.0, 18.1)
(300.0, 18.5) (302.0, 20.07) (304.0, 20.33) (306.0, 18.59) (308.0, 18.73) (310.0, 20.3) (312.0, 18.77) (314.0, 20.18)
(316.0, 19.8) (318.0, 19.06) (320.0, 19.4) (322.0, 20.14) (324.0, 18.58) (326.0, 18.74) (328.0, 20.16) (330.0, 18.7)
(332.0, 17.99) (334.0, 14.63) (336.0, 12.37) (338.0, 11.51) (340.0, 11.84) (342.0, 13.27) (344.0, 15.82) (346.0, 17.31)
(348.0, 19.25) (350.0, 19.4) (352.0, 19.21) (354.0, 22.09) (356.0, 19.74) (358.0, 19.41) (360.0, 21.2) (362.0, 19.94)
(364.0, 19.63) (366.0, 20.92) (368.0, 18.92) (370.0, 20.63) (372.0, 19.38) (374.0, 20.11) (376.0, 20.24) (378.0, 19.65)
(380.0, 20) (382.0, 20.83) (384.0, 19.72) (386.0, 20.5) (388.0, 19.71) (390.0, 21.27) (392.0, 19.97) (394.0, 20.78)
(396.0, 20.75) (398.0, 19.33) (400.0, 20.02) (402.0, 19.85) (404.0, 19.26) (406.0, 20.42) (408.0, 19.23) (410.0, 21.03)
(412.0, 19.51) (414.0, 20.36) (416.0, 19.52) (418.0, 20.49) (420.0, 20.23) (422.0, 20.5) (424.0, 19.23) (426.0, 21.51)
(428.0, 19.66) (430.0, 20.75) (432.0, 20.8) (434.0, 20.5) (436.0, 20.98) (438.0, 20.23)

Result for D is 18.8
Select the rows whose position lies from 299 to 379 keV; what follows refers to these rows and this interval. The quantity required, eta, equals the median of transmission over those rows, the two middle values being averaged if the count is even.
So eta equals 19.4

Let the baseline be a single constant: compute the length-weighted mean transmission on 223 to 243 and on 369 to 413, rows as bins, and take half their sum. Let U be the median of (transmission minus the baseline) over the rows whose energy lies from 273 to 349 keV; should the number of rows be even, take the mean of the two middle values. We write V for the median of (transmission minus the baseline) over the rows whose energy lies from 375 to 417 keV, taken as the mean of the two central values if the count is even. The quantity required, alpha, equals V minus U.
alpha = 2.1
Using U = -1.9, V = 0.16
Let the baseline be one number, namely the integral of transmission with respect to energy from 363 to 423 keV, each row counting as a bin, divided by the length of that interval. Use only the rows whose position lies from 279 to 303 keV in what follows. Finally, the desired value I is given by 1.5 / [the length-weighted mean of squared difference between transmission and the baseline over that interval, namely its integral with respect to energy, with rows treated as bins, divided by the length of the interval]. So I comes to 0.0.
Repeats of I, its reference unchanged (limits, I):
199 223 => 2.2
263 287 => 0.0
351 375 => 1.9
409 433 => 3.1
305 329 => 1.5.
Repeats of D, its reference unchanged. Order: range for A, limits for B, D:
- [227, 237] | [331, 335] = 16.7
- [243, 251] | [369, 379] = 19.9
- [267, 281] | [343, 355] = 19.5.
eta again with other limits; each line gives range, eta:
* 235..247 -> 19.3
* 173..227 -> 19.7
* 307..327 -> 19.2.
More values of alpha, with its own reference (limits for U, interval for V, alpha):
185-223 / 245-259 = -0.3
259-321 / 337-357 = -0.3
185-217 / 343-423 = 0.3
